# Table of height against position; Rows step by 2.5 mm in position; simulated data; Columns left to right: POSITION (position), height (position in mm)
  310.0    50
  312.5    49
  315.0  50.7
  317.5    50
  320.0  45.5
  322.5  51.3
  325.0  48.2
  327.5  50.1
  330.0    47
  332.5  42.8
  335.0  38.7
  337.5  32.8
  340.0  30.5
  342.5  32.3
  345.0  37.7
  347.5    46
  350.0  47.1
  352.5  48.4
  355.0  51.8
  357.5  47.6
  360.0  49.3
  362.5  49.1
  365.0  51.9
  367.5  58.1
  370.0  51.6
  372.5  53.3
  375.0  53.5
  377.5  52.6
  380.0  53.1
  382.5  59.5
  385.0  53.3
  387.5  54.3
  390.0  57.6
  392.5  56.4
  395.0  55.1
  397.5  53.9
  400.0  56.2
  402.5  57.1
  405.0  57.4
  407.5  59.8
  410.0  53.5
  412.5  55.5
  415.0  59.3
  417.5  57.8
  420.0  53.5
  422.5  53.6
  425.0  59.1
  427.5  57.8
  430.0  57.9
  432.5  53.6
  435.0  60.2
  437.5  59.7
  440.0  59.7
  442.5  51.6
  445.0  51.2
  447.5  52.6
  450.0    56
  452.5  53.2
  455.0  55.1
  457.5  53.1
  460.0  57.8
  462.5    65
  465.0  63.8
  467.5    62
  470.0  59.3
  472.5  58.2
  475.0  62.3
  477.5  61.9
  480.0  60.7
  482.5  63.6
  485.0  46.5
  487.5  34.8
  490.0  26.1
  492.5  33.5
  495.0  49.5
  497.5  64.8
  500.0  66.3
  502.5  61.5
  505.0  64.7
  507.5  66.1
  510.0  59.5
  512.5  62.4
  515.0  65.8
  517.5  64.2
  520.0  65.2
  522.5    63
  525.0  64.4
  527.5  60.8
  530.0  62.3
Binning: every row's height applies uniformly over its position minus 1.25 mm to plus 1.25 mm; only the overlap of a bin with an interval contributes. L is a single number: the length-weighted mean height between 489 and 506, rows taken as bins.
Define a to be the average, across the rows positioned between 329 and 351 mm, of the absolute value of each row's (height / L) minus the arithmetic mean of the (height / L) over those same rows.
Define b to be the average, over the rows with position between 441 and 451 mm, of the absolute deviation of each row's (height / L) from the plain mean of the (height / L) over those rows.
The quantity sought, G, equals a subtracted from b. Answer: -0.08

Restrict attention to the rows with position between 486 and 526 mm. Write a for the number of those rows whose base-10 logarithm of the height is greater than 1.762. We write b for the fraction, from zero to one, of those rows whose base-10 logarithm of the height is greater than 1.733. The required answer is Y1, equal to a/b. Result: 16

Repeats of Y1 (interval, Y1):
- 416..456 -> 9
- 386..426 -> 4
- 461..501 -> 16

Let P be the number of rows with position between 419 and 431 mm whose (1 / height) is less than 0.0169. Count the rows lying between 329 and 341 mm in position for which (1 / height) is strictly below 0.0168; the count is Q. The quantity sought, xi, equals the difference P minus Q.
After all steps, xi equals 0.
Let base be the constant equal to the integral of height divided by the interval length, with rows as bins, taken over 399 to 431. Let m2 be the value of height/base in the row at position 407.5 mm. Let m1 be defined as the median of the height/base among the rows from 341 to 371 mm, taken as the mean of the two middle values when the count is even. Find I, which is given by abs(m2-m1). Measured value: 0.195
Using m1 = 0.86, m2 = 1.05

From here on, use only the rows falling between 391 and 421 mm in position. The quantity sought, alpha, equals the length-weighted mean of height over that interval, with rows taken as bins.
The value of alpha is 56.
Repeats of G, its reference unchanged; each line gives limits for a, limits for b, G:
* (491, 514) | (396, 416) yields -0.11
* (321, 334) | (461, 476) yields -0.01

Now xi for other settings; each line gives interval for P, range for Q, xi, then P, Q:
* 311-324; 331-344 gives 0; 0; 0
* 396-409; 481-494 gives 0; 1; 1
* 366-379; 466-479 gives -3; 0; 3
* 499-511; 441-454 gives 5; 5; 0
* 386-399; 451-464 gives -1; 0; 1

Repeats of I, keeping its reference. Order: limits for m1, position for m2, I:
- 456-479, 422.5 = 0.146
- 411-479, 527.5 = 0.053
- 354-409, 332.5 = 0.192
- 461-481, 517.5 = 0.040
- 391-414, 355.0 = 0.077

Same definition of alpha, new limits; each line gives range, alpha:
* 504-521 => 64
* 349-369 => 50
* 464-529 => 58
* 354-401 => 54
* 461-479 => 62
